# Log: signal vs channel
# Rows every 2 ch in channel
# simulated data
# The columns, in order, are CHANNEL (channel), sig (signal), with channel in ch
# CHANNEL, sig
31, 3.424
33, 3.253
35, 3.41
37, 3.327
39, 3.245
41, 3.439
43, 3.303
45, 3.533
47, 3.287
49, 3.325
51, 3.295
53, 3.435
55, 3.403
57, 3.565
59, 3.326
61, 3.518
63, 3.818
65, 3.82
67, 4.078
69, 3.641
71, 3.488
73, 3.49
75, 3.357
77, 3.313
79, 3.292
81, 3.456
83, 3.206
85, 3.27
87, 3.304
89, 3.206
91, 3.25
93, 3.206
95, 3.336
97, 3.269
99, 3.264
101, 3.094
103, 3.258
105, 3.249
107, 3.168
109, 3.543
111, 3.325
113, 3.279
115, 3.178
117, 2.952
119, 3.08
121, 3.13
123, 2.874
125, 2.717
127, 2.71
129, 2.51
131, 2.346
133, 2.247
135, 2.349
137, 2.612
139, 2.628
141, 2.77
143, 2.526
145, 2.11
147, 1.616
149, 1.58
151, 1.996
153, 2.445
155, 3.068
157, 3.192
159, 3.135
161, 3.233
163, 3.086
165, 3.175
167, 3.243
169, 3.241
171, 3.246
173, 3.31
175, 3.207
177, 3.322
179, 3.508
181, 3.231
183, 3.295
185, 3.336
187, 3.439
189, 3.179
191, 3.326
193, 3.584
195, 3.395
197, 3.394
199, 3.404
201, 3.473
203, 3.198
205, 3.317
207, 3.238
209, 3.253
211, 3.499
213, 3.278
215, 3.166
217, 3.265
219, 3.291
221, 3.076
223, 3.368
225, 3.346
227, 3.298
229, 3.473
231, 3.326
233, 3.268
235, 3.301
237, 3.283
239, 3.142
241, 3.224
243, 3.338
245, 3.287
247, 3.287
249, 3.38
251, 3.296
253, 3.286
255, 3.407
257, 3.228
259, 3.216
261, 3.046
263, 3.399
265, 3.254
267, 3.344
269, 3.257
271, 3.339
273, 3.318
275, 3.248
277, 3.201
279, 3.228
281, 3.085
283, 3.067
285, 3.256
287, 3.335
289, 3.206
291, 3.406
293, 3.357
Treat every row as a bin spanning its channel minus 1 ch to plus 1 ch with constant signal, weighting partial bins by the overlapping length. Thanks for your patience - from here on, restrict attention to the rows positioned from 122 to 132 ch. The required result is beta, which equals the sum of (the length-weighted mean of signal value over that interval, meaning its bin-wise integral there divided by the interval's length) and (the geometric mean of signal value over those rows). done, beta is 5.3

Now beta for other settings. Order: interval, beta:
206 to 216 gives 6.6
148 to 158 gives 4.8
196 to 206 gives 6.7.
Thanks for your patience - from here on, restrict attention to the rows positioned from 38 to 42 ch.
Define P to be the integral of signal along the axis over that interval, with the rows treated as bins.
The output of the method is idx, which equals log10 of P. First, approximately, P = 13.4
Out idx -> 1.13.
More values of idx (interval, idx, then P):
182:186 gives 1.12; 13.3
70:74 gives 1.14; 14.0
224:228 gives 1.12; 13.3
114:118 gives 1.09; 12.3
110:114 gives 1.12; 13.2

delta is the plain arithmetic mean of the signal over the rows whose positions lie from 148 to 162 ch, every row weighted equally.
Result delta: 2.66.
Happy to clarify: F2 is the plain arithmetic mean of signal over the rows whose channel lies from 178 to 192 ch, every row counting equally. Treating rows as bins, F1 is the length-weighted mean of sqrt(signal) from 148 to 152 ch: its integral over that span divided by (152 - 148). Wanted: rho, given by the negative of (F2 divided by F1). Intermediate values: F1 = 1.33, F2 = 3.33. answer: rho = -2.5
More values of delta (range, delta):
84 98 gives 3.26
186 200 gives 3.39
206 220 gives 3.28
